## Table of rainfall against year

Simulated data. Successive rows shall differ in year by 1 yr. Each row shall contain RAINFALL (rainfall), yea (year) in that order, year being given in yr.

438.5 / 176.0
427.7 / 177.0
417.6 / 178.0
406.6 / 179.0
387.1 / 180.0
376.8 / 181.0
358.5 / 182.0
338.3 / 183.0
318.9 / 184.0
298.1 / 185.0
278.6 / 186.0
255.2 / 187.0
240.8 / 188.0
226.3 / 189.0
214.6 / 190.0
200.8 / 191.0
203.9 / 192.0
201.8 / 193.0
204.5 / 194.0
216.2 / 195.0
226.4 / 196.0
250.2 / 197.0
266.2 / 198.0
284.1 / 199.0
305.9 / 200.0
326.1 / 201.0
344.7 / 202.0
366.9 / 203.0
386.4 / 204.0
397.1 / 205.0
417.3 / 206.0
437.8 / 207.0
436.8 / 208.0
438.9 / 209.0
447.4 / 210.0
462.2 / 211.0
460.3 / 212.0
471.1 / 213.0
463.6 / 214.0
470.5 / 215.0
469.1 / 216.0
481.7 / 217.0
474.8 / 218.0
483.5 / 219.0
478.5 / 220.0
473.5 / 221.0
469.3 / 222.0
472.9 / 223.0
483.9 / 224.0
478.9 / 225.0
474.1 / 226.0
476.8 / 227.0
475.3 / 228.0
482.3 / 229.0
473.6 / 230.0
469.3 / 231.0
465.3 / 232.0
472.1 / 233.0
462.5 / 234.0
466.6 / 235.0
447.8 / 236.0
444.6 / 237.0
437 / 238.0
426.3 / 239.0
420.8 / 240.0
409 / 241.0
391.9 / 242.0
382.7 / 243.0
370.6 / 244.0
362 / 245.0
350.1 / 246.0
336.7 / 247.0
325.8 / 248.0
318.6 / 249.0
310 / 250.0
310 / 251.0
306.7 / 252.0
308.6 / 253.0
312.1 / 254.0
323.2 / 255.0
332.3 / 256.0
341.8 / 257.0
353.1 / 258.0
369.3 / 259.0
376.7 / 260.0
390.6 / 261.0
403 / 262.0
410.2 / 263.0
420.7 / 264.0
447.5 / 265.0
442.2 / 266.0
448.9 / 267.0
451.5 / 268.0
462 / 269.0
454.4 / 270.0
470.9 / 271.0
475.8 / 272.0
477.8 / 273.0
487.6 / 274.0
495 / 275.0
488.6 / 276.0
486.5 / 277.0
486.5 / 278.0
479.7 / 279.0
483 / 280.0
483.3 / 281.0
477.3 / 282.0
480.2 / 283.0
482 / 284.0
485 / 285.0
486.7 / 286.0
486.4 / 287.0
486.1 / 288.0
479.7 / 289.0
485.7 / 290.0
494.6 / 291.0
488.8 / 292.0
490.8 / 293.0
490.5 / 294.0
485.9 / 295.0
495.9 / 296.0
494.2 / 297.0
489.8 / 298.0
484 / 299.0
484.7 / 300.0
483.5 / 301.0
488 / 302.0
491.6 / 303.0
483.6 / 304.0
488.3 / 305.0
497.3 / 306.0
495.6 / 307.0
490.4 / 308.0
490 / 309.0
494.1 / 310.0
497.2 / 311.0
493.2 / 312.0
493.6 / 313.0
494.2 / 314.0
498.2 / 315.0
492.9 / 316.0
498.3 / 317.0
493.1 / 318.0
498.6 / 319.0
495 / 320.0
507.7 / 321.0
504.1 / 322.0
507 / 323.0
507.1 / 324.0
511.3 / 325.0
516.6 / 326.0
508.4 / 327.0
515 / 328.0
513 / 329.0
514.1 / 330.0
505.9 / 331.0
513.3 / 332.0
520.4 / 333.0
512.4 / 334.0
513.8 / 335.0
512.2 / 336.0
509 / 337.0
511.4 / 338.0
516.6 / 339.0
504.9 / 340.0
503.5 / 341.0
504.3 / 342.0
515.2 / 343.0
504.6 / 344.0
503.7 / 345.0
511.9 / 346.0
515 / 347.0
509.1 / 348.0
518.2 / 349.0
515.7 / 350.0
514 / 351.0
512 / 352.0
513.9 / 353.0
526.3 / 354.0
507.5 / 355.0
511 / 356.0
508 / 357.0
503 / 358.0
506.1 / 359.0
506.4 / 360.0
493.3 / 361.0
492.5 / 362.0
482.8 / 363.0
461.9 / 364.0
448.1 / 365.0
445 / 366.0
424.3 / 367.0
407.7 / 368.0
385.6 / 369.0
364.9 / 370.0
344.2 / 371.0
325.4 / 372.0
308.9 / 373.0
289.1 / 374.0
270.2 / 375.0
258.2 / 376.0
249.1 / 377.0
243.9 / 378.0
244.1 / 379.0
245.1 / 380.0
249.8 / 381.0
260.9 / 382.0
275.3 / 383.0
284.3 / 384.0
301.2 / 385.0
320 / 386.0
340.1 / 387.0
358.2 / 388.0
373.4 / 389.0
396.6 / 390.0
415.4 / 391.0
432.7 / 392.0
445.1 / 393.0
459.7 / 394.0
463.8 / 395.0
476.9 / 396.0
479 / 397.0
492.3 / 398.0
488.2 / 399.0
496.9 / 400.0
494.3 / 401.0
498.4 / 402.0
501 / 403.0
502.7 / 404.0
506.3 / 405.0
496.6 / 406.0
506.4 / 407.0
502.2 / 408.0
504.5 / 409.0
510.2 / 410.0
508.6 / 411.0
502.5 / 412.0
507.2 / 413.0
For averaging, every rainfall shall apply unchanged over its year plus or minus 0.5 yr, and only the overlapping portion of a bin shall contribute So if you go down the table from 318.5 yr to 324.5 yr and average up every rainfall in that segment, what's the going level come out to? 503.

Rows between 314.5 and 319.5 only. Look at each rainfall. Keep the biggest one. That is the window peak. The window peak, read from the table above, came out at 498.6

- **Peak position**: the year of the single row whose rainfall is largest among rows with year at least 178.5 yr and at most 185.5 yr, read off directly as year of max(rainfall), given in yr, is 179.0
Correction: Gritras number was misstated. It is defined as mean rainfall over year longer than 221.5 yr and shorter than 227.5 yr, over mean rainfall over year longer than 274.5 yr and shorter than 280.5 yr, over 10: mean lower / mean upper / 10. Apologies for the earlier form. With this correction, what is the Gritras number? 0.098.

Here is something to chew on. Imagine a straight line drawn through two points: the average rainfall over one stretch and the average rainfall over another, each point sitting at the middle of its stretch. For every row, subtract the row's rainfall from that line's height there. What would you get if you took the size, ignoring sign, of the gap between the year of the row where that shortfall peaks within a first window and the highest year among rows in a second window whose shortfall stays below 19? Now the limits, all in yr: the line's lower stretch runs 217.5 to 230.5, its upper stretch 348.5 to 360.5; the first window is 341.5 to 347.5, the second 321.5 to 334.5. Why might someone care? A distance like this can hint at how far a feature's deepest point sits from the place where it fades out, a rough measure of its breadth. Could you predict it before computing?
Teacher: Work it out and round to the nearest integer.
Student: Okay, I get 11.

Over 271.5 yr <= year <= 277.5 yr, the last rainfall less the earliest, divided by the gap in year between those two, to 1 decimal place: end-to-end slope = 2.1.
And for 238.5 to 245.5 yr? -10.7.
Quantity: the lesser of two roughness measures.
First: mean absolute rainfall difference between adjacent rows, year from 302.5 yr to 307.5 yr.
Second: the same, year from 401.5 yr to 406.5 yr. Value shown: 4.4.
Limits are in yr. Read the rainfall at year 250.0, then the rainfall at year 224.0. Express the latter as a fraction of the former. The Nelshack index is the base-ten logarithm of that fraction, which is 0.19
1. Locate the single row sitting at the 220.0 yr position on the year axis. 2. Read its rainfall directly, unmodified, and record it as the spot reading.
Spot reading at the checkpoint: 478.5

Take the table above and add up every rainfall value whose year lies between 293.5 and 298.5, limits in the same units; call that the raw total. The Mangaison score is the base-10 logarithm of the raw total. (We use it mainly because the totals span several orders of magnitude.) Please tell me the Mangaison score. 3.39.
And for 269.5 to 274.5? 3.37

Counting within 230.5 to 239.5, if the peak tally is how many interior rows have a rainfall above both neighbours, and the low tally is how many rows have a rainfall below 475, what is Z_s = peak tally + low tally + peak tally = 13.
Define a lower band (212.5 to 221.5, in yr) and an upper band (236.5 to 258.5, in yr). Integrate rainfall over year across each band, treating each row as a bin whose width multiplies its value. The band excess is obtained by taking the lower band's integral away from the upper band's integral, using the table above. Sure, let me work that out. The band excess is 3608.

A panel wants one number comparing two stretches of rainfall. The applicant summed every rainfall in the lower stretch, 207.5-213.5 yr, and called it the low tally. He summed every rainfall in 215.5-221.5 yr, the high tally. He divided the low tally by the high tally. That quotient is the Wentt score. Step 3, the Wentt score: 0.95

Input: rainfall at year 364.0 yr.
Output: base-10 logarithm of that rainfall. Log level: 2.66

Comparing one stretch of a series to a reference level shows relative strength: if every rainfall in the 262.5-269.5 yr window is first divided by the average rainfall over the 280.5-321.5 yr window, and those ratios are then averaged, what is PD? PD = 0.90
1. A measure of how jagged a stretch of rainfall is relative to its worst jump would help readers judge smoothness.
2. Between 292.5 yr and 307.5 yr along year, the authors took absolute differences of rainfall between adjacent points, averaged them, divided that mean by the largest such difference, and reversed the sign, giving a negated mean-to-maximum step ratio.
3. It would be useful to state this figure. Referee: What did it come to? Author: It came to -0.430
